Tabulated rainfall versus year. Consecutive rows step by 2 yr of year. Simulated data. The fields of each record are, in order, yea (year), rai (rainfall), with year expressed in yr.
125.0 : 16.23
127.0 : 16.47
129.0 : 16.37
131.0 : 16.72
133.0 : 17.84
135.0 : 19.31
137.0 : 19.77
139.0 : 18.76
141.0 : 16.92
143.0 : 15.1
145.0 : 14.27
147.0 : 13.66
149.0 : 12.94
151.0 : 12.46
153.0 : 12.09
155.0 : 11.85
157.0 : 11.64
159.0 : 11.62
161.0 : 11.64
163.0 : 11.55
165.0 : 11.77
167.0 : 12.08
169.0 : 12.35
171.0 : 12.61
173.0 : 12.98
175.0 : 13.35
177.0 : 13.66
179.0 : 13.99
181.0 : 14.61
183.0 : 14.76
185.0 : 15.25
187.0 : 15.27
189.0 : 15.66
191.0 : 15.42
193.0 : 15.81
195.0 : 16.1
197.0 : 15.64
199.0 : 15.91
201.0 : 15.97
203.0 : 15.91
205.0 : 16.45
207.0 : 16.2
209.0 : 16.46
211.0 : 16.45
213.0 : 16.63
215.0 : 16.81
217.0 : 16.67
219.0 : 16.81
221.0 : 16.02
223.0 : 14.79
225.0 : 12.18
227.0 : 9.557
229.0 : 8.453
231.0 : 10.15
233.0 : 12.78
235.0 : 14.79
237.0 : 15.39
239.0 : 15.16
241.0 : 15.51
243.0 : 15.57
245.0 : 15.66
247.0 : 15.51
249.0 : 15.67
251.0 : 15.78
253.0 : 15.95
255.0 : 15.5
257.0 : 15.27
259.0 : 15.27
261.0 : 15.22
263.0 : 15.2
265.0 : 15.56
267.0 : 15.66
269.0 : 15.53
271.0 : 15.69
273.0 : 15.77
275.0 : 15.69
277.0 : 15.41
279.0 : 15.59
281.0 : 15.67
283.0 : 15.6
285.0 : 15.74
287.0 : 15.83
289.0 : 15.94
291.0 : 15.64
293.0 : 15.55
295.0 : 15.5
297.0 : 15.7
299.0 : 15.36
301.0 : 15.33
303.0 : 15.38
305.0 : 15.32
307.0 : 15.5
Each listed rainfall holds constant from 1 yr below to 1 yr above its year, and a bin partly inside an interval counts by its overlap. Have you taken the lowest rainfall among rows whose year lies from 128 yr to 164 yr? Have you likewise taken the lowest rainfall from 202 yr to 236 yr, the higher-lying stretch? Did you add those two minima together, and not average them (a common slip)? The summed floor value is 20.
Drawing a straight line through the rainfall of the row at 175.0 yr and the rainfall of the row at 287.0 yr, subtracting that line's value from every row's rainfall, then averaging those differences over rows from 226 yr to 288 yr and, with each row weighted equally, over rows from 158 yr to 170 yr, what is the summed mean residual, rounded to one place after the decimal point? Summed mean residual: -1.6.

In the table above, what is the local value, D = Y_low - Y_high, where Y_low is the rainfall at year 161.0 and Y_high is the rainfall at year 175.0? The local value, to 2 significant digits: -1.7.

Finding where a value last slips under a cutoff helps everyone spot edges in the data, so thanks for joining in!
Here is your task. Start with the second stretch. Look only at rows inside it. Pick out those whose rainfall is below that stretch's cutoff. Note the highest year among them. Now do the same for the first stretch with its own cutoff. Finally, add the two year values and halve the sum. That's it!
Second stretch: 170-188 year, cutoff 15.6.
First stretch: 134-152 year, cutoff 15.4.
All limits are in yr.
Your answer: 169 yr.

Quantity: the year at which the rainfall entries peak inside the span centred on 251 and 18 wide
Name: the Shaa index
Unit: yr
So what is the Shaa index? 253.0 yr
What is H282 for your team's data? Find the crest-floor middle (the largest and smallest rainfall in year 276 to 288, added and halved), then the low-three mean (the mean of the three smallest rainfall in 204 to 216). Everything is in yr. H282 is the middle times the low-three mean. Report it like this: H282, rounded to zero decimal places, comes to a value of 256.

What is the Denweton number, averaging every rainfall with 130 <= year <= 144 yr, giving 18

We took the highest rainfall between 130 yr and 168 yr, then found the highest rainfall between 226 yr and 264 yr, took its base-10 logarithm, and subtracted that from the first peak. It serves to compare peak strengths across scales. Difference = 18.6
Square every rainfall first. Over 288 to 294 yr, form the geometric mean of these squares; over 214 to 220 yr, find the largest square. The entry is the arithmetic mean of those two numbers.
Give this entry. 265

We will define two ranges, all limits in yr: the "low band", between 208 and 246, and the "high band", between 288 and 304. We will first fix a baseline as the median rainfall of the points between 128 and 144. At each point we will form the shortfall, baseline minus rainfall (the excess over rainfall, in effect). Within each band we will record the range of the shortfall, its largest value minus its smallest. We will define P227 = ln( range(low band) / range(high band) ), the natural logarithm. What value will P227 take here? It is 2.6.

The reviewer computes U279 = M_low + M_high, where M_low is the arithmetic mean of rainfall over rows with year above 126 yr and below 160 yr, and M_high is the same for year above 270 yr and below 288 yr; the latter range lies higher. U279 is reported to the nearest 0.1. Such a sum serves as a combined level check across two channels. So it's 30.8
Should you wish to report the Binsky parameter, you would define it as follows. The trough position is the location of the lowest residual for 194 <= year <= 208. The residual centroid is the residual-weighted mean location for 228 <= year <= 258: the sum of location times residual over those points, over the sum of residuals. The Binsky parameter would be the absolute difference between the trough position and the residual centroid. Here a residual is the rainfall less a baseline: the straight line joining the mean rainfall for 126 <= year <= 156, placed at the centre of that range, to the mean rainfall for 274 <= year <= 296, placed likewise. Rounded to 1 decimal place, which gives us 34.5 yr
